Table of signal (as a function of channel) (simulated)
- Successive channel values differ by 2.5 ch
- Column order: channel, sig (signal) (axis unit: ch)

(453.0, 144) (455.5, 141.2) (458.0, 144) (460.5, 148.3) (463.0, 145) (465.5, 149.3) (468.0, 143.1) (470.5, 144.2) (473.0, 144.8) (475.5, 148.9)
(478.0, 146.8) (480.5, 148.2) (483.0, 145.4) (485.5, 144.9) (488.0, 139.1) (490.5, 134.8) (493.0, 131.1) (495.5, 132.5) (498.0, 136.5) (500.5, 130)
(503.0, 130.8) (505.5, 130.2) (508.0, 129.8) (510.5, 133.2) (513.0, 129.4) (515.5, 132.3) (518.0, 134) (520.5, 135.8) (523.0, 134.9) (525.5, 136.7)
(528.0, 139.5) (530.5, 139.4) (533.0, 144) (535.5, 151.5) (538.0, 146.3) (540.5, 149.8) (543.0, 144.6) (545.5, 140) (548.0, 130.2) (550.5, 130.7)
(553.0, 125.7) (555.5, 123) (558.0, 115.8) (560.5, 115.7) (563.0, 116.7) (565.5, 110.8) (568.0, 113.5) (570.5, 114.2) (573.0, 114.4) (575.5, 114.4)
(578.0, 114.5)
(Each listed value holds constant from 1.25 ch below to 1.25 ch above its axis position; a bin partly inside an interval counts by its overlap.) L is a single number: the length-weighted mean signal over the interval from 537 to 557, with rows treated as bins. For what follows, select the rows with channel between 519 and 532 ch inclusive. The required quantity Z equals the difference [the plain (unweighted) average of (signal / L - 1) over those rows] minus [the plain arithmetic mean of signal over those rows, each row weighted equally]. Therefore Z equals -137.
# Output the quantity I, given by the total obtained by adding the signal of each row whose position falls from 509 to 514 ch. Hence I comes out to 263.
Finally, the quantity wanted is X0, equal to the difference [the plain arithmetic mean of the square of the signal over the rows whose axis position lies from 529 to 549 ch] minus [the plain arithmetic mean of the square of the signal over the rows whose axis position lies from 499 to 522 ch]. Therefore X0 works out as 3198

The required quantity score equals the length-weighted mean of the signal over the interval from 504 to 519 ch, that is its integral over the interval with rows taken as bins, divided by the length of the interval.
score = 131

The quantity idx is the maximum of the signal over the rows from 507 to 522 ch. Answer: 135.8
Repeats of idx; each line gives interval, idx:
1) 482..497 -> 145.4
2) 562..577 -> 116.7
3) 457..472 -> 149.3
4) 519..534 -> 144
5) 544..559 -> 140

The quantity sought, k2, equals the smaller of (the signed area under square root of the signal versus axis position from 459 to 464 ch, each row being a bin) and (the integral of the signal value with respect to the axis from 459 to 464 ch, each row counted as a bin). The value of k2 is 60.5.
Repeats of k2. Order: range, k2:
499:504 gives 57.2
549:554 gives 56.7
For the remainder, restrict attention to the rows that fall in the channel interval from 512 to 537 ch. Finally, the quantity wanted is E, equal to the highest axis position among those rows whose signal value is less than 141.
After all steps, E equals 530.5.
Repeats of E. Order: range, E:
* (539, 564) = 563.0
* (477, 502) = 500.5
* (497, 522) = 520.5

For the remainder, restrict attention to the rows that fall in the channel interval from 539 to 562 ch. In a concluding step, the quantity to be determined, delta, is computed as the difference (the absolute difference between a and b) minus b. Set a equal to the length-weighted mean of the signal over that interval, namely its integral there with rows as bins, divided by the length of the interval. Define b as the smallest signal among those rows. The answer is -101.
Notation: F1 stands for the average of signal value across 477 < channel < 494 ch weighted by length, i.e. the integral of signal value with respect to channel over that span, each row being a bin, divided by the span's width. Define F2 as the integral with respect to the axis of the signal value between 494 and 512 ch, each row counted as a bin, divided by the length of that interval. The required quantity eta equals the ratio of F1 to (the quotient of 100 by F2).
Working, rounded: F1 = 142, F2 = 132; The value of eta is 187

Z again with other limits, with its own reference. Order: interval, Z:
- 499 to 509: -130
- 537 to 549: -142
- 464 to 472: -145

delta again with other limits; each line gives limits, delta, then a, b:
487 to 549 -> -122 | 137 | 129.4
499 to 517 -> -128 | 131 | 129.4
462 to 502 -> -119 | 141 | 130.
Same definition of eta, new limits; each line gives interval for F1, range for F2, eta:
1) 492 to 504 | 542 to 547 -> 187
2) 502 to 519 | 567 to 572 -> 150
